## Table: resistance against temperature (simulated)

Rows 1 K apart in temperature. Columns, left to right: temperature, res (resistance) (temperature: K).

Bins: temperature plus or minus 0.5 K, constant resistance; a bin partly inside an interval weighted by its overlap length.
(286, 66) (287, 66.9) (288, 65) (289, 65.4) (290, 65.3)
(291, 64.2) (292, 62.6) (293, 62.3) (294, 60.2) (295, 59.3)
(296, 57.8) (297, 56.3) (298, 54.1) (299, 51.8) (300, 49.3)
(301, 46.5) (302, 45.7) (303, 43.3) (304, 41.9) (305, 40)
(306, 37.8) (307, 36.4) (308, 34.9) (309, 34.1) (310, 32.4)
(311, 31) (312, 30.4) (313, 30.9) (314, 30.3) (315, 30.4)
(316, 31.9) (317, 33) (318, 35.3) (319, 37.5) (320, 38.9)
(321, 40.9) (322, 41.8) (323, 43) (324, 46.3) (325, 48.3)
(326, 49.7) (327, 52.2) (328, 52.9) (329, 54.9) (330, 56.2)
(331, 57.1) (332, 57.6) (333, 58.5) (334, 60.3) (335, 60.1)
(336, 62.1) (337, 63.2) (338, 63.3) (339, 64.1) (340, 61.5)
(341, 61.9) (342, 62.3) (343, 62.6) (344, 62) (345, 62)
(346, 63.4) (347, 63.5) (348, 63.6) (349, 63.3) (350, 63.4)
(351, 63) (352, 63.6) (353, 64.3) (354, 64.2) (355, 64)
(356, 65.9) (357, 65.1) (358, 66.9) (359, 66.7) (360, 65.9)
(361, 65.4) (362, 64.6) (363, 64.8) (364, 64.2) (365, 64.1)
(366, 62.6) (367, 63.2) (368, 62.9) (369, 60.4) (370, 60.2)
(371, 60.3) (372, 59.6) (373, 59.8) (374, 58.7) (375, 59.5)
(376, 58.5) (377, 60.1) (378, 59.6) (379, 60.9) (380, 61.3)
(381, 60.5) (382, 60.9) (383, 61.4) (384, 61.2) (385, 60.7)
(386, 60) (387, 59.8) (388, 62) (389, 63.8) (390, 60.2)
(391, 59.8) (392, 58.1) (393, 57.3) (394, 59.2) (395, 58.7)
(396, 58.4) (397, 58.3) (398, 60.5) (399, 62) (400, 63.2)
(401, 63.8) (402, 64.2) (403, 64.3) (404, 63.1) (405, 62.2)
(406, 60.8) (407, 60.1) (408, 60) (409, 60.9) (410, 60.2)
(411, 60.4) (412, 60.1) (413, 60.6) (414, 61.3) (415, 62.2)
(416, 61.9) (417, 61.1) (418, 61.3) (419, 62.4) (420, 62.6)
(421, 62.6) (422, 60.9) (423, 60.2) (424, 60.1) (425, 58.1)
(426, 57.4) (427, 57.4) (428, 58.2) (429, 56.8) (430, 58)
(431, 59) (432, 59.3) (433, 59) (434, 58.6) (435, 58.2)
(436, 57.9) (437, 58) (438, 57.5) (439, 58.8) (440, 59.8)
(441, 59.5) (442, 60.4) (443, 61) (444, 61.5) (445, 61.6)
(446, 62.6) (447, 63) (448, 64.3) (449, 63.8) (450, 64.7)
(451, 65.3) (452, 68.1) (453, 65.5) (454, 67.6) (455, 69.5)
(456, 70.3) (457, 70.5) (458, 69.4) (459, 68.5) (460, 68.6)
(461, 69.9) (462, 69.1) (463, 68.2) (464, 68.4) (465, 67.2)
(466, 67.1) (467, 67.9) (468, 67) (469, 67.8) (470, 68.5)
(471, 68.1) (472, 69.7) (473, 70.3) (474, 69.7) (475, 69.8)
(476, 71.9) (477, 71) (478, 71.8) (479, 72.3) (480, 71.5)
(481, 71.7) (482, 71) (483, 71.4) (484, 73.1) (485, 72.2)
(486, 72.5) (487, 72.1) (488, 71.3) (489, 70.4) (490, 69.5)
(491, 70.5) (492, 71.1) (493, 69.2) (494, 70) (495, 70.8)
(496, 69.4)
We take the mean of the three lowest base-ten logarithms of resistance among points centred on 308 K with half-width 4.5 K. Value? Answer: 1.49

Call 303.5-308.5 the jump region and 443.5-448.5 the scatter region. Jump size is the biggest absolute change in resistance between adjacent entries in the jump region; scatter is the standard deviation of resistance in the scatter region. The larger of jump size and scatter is 2.20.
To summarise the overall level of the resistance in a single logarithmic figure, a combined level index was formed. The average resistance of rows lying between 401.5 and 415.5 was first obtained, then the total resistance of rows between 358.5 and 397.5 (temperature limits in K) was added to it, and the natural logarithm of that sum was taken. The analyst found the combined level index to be 7.8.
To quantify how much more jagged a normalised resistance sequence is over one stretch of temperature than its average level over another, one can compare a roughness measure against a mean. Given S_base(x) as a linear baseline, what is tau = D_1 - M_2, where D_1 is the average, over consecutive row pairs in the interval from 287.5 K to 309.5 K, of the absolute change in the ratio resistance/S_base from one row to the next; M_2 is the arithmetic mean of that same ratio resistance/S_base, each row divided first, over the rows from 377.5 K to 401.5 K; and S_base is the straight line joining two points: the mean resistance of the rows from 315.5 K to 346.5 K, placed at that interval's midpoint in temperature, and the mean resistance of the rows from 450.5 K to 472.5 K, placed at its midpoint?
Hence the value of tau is -0.977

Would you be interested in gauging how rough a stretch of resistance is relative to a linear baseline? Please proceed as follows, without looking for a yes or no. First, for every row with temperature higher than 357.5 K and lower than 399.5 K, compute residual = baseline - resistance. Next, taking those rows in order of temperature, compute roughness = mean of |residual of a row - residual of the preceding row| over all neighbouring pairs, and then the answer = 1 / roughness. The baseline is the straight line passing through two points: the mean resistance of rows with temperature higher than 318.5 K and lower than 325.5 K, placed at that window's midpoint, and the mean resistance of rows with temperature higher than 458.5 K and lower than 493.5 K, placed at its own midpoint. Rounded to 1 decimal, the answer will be 1.1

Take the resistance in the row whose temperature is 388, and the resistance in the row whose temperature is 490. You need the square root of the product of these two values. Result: 66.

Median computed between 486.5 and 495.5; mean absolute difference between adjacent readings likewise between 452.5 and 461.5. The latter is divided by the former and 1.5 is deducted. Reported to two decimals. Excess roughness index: -1.49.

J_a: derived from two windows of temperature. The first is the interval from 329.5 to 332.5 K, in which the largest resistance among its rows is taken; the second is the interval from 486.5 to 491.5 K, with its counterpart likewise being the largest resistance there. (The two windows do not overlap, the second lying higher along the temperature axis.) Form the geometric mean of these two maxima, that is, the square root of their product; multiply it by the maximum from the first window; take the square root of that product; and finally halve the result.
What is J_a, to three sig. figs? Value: 30.5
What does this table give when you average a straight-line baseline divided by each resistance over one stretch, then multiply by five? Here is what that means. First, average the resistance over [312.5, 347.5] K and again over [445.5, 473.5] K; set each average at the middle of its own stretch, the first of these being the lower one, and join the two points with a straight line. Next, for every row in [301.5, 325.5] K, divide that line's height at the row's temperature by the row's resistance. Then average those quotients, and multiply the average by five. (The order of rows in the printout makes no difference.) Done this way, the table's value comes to 6.7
